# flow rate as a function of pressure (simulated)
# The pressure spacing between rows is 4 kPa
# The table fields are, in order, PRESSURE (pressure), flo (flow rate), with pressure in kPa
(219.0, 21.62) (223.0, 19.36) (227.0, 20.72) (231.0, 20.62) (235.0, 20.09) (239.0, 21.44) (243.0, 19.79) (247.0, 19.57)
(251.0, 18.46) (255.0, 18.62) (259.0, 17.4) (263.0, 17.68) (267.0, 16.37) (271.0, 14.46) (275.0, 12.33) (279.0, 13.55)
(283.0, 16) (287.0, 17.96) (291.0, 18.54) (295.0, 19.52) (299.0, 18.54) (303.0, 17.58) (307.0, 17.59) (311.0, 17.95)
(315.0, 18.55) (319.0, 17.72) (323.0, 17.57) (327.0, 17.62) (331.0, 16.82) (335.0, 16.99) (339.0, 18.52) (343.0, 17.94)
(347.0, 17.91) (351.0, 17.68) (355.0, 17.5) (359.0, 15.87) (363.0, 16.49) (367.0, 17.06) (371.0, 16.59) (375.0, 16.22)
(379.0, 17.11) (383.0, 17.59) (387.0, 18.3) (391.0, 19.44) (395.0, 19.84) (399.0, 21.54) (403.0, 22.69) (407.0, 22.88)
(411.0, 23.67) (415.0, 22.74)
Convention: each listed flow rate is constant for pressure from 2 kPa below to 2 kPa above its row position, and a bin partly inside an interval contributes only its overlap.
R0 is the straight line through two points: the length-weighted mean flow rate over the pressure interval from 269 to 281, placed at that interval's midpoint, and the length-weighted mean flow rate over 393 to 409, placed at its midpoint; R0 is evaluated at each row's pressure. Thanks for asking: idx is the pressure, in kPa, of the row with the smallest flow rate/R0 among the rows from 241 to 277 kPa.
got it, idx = 275.0 kPa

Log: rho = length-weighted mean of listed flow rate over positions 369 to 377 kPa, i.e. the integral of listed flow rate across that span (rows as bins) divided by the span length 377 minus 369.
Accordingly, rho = 16.4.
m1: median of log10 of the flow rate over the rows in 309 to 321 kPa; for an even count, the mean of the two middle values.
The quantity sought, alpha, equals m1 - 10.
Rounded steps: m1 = 1.25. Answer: -8.746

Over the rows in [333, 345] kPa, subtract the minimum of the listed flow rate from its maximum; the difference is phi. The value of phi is 1.5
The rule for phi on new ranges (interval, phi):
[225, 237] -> 0.6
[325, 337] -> 0.8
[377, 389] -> 1.2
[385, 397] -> 1.5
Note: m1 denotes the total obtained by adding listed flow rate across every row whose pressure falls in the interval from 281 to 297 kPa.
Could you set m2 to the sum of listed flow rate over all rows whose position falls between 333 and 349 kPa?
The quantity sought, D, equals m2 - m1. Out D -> -1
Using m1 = 72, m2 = 71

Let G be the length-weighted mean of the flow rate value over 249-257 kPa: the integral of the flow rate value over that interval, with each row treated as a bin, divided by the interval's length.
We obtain 18.5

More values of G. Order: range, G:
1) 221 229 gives 20.0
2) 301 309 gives 17.6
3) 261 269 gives 17.0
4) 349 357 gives 17.6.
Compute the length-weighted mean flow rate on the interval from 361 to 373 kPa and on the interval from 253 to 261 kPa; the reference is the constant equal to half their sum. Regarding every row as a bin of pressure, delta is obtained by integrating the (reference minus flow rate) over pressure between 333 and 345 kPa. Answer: -5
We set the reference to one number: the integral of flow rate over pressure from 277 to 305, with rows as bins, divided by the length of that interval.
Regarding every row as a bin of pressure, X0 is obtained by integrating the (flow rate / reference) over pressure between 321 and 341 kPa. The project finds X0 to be 20.1 kPa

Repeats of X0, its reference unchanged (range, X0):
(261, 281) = 17.1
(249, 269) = 20.4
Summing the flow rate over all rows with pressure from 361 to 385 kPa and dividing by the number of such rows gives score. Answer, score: 16.8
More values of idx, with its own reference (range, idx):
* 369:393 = 375.0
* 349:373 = 359.0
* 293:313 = 307.0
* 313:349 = 335.0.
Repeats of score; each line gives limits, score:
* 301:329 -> 17.8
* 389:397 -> 19.6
